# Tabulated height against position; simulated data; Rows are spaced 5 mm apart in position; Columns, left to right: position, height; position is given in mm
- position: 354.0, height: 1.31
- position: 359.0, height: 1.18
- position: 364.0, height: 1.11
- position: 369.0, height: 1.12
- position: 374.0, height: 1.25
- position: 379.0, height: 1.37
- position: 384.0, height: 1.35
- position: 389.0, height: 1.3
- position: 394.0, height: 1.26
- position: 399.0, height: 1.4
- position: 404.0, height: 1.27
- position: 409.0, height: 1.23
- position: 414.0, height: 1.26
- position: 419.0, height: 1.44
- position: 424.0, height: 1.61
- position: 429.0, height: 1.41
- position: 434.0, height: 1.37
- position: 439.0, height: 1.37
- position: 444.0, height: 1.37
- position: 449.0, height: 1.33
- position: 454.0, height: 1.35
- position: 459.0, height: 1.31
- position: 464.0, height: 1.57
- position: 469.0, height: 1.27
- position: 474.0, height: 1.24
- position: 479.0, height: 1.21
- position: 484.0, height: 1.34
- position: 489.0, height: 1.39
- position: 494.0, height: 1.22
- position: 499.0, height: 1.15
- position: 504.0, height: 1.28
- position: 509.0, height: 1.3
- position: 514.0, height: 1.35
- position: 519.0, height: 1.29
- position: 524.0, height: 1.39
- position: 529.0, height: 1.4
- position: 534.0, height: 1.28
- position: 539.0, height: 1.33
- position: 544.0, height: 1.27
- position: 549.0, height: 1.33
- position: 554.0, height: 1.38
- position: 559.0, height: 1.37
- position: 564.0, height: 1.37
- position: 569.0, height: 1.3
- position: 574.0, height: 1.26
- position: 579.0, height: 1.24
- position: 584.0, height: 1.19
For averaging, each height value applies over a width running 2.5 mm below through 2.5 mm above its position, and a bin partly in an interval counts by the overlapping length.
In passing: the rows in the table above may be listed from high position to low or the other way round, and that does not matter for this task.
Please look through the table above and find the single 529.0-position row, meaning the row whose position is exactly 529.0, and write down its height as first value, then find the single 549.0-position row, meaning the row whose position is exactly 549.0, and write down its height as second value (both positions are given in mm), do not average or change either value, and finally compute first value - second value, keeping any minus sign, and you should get 0.070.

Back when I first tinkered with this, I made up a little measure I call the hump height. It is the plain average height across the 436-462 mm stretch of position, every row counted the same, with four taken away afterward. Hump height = -2.65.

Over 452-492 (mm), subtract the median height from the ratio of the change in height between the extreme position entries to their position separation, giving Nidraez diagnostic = -1.324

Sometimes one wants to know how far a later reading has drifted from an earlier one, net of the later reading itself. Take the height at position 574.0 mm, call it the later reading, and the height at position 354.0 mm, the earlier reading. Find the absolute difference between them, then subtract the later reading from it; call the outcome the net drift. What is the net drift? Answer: -1.21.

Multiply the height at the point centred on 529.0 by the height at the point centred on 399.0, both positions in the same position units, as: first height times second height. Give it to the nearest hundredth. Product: 1.96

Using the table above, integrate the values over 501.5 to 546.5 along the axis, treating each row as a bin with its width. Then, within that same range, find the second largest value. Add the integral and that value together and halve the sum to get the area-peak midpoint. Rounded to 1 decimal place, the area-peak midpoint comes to 30.4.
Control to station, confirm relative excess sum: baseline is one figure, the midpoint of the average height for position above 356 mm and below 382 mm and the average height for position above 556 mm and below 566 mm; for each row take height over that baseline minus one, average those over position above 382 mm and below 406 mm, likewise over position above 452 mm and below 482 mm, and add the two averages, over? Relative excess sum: 0.05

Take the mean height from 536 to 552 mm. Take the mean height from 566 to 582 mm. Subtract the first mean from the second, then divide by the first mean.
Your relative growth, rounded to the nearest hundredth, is -0.03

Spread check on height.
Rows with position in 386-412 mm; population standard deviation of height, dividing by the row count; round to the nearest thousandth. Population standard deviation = 0.058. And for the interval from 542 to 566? 0.041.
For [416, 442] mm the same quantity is 0.089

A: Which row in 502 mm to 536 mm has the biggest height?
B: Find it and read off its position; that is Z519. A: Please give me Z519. 529.0 mm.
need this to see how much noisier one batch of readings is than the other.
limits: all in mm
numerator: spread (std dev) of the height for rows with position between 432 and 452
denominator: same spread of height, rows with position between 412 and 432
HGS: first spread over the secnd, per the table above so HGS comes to 0.14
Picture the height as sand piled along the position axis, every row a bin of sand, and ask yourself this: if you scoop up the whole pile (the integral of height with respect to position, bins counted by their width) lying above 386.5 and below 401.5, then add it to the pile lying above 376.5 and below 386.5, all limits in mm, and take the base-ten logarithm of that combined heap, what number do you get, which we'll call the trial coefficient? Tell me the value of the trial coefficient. 1.52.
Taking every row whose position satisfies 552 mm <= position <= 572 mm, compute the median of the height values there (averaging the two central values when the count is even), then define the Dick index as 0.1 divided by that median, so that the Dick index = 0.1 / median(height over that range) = 0.073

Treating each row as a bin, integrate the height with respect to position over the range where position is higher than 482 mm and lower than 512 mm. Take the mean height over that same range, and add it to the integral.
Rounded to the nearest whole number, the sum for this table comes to 40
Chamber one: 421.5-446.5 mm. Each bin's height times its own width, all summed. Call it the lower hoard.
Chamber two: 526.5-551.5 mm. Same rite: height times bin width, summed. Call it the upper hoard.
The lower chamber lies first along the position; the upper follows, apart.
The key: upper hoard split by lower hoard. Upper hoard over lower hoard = 0.93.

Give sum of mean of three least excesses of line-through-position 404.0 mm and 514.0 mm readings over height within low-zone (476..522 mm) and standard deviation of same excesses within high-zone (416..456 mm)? 0.07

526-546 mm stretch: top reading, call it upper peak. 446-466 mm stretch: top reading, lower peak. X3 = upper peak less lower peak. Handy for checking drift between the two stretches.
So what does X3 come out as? -0.17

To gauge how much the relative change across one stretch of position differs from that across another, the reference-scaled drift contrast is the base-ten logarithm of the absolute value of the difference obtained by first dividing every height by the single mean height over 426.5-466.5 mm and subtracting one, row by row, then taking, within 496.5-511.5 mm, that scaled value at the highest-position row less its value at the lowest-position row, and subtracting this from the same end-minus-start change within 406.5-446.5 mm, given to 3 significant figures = -2.14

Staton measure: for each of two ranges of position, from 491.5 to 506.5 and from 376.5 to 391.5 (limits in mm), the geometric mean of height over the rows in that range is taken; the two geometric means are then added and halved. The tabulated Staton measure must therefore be 1.28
